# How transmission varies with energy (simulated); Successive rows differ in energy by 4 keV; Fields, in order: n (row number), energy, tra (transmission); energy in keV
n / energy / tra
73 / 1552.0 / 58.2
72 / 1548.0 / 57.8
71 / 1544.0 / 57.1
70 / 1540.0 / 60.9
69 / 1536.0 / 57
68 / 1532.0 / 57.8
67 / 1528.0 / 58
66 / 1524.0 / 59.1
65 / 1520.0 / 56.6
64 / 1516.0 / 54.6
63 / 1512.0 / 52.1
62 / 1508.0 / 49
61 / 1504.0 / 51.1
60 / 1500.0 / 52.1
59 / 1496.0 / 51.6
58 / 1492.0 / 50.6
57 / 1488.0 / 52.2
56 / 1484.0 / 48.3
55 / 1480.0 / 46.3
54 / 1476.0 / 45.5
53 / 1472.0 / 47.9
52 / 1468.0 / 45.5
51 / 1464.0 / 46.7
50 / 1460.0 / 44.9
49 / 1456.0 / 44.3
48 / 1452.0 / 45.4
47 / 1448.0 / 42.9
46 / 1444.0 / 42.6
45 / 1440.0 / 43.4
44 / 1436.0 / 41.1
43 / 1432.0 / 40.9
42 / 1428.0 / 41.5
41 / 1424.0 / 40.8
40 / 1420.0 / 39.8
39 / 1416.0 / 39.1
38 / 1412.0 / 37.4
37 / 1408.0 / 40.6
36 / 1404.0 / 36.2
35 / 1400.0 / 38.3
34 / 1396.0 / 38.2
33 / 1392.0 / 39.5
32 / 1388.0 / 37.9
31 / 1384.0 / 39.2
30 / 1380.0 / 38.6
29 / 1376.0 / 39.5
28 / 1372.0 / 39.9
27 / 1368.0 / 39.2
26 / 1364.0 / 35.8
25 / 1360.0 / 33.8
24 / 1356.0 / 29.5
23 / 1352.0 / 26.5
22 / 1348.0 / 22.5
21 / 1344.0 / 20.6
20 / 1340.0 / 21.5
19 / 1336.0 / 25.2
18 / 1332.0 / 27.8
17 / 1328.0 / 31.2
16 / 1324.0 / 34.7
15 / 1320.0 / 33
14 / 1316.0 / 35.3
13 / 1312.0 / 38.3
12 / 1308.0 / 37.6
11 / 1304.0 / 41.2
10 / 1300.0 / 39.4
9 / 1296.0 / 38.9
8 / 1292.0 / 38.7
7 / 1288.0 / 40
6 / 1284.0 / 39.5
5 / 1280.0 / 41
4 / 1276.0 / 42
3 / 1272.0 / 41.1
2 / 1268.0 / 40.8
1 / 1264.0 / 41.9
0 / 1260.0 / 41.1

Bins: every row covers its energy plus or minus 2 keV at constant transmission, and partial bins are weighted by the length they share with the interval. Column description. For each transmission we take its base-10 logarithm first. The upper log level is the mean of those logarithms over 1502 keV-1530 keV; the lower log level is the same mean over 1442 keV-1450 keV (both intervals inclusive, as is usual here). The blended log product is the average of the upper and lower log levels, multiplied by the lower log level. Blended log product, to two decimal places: 2.74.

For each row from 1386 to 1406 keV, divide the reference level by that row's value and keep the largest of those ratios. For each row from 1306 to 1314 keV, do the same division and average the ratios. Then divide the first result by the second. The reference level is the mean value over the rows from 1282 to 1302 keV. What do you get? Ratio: 1.05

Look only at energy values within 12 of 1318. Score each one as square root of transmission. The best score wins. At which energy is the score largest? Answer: 1312.0 keV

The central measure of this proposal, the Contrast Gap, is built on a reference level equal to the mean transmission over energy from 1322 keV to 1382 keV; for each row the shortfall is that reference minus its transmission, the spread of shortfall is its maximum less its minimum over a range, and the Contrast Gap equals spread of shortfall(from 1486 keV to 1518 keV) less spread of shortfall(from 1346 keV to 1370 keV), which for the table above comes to -11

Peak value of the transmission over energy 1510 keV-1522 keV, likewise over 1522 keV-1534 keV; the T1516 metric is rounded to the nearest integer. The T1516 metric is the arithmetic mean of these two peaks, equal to 58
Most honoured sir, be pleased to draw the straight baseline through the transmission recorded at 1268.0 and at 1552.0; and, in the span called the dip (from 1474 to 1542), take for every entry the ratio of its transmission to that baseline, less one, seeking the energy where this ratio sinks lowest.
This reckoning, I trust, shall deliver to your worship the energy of 1476.0 keV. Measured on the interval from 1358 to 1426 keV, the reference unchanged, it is 1360.0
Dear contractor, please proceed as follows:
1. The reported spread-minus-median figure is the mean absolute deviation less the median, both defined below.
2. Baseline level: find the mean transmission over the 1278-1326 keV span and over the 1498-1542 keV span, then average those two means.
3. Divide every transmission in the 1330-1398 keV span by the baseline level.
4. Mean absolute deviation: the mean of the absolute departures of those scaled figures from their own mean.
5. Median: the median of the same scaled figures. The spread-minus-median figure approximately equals -0.63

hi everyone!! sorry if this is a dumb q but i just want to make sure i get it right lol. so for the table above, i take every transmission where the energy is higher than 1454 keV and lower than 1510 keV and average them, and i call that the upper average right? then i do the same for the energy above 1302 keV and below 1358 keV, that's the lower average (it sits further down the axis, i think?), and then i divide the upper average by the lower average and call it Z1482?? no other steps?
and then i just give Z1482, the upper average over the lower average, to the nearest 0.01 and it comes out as 1.59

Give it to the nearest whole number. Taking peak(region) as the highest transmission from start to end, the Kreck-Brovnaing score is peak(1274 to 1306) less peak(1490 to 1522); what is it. -15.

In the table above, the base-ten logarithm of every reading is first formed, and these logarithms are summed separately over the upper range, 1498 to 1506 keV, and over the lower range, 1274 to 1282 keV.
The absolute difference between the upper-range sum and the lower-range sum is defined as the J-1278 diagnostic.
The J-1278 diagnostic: 0.19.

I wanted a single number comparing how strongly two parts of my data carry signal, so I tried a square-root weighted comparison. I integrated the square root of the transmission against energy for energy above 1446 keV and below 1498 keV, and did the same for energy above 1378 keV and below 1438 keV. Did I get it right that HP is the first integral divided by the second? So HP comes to 0.95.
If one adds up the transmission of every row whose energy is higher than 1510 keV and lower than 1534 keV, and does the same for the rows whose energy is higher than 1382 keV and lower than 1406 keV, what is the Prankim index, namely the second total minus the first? -109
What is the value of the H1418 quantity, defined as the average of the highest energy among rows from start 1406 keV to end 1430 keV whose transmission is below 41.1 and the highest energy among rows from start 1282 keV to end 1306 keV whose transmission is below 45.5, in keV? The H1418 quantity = 1364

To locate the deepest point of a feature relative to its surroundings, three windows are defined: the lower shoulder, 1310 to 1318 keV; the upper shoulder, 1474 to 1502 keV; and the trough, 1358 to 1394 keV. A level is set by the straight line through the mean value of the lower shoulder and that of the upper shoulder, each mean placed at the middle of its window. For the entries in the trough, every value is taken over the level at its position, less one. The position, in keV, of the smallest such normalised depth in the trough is 1360.0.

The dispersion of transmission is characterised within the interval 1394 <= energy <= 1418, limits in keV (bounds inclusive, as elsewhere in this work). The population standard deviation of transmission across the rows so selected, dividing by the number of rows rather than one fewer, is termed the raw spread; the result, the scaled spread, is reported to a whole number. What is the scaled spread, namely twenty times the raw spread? 27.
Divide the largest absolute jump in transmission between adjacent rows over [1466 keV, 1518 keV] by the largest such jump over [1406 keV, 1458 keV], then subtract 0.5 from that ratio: 0.72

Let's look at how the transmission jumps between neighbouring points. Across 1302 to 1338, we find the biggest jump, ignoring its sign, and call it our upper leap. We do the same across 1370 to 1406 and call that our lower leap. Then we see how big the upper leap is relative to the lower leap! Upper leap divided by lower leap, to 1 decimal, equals 1.7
